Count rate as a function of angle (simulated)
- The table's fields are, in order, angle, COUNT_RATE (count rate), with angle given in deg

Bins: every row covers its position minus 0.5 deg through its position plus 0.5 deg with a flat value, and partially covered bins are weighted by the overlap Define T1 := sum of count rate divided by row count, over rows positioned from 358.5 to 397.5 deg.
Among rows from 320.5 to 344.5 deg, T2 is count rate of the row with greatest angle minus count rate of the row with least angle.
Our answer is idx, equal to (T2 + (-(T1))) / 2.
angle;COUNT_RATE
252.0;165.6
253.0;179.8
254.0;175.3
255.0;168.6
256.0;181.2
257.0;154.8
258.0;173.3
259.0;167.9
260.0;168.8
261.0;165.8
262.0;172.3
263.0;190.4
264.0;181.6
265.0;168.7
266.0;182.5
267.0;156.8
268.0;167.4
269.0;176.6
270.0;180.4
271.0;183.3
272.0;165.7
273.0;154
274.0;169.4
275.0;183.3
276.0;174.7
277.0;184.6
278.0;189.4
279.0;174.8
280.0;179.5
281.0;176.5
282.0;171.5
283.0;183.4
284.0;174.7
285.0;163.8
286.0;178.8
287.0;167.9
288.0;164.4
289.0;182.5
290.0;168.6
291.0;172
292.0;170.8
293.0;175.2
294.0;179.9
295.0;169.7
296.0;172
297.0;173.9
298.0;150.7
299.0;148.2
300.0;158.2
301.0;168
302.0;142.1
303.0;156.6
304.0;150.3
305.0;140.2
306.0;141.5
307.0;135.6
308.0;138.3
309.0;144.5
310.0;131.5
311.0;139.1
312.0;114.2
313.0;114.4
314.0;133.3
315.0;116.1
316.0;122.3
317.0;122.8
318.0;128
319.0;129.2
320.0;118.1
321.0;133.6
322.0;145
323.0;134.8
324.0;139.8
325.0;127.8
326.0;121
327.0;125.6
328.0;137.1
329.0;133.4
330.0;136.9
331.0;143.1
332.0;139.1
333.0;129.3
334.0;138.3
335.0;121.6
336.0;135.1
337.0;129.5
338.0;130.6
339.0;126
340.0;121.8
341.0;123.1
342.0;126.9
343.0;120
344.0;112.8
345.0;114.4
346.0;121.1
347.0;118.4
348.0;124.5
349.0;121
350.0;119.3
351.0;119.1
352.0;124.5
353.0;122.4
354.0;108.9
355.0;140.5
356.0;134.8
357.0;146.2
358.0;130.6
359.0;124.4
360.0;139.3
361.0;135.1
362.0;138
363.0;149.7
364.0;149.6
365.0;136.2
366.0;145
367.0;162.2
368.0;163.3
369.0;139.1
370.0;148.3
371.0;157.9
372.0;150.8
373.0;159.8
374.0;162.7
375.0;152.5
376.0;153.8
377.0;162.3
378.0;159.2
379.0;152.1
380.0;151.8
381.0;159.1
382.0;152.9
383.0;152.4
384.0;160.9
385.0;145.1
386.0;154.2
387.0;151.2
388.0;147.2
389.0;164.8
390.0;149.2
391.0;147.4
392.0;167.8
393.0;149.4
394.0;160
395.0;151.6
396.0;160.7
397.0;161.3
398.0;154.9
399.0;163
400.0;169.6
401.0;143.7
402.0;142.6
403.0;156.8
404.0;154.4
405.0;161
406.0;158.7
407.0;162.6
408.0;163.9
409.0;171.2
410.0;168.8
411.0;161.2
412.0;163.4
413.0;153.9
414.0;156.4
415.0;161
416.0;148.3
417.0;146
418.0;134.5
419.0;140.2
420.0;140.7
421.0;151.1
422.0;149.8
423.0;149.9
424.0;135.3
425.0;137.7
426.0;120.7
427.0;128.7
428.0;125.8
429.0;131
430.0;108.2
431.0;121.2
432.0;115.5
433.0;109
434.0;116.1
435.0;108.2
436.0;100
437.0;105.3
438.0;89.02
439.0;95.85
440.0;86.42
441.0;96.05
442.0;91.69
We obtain -86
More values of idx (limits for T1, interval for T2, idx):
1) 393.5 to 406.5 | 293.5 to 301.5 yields -84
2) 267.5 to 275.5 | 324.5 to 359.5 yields -88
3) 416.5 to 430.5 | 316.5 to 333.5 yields -65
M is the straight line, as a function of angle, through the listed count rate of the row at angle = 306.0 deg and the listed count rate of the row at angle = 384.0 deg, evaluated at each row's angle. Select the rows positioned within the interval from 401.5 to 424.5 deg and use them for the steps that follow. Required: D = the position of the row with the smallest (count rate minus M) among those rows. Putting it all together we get 424.0 deg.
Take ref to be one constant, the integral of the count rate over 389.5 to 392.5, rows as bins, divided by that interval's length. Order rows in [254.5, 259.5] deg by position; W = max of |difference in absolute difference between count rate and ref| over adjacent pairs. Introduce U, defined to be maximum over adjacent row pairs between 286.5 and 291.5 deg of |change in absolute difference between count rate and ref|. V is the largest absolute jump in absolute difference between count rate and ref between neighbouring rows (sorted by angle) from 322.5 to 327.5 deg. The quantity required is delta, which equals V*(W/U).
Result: 18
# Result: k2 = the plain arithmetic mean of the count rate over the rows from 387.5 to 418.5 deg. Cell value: 157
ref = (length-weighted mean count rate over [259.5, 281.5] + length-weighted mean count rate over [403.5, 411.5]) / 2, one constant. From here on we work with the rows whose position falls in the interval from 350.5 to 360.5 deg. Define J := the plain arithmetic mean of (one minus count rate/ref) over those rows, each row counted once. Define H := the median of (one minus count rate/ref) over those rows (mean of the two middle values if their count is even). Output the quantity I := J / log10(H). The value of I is -0.38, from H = 0.24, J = 0.24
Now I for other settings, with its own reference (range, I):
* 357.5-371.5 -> -0.18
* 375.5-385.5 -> -0.08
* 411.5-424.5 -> -0.13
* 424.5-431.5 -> -0.44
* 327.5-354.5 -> -0.44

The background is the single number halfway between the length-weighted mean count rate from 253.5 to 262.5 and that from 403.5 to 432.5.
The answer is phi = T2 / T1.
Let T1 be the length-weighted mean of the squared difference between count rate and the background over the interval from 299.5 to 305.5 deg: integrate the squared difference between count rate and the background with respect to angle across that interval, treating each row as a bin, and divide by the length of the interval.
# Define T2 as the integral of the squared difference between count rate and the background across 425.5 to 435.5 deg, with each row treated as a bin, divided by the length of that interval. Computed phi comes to 13.5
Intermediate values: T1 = 118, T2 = 1603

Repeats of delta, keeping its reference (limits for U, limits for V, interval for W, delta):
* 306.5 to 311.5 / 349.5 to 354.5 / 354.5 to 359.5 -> 16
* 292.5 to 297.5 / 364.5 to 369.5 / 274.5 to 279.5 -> 13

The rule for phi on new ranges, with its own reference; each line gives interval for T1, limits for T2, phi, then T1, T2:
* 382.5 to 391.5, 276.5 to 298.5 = 5.0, 65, 328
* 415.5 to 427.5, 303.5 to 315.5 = 1.9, 385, 731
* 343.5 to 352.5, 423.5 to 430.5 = 0.7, 1474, 1040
